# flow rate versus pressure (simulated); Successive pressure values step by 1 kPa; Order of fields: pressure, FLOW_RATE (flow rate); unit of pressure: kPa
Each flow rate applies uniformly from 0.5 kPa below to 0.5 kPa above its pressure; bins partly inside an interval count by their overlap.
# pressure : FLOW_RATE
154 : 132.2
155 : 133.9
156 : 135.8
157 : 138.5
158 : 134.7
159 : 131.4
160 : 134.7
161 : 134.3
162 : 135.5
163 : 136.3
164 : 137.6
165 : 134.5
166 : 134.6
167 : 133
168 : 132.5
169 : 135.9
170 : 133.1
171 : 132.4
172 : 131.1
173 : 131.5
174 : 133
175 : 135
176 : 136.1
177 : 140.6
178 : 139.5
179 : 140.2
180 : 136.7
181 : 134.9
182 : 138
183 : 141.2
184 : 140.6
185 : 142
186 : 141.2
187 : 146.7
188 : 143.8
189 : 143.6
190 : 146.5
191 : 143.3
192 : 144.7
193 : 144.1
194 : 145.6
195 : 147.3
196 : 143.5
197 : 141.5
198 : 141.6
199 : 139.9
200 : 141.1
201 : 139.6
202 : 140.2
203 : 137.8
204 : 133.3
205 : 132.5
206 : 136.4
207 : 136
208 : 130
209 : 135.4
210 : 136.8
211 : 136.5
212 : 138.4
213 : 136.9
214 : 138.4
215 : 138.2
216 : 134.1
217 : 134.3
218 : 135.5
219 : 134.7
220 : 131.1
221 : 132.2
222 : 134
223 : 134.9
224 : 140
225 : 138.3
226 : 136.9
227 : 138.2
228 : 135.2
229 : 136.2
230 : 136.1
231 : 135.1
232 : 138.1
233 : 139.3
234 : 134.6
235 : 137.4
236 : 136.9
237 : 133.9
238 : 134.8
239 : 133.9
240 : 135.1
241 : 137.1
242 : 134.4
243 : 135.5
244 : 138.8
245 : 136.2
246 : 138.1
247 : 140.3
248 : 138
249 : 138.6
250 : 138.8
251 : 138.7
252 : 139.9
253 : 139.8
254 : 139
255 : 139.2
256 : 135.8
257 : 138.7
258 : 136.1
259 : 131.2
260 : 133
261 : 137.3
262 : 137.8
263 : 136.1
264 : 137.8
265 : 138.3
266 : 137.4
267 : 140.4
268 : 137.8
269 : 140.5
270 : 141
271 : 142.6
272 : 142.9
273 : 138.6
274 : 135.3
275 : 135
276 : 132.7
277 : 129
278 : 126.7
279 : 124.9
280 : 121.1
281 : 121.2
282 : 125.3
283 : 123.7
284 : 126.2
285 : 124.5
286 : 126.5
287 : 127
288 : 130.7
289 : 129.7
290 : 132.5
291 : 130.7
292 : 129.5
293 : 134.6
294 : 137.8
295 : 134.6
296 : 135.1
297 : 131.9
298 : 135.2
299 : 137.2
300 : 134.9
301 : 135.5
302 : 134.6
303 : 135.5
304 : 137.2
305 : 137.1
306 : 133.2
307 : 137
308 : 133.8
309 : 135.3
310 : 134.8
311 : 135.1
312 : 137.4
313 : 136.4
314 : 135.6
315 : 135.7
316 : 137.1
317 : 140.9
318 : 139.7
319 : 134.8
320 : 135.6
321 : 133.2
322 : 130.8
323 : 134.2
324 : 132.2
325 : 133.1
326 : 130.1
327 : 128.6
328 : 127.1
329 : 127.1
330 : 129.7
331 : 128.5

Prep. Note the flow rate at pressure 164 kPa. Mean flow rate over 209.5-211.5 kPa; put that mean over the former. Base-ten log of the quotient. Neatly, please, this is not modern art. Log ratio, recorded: -0.0030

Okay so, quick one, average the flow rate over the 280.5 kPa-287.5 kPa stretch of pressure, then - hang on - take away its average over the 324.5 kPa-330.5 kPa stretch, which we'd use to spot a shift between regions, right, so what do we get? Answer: -4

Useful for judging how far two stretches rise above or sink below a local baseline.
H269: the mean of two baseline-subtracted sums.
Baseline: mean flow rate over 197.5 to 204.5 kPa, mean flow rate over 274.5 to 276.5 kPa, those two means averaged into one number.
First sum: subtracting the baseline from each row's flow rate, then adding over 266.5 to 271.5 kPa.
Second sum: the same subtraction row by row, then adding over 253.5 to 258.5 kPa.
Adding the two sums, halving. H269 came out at 13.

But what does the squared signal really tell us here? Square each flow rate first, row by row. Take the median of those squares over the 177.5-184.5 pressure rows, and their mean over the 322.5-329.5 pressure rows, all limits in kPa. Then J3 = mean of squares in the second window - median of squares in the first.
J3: -2464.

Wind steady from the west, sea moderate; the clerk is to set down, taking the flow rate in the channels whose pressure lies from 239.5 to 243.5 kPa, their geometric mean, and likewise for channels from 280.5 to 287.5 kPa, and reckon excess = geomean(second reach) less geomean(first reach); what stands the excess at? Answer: -11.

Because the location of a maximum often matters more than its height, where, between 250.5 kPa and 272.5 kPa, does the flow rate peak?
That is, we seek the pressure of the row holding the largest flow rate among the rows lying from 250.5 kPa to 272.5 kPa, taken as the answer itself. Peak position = 272 kPa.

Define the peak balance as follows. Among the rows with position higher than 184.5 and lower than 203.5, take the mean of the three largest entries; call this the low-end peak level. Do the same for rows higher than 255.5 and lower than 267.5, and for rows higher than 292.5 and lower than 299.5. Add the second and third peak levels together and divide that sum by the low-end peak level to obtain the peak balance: 1.88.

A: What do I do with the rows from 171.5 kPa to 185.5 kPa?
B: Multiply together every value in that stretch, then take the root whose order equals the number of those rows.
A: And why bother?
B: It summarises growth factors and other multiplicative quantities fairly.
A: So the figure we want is 137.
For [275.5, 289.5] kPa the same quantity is 126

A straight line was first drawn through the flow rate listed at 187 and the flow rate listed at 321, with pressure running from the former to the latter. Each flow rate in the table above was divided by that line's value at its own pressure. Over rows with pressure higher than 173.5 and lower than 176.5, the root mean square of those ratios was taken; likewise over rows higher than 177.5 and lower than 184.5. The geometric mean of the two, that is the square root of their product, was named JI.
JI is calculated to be 0.926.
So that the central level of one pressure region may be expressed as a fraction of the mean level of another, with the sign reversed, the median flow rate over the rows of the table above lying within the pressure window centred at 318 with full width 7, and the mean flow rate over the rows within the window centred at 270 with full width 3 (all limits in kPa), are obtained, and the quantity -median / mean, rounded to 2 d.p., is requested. -0.96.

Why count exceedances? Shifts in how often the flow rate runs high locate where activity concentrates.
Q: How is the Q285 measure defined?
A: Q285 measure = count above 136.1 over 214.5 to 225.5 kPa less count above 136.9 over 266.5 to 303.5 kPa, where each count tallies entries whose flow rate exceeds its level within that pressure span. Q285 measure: -6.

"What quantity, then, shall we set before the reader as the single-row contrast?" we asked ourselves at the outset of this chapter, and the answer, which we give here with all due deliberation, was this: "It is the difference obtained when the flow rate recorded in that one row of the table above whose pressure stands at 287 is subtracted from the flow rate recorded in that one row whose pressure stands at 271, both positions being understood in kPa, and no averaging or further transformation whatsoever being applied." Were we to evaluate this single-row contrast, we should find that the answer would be 16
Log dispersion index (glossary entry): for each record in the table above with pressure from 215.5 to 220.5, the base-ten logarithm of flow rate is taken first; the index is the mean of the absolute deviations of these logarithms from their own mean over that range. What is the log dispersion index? 0.0037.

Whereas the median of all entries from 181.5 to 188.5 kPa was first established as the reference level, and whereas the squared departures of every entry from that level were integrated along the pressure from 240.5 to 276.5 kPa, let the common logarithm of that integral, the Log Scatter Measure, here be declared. 2.8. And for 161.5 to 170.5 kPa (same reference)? 2.6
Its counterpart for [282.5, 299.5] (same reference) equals 3.3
